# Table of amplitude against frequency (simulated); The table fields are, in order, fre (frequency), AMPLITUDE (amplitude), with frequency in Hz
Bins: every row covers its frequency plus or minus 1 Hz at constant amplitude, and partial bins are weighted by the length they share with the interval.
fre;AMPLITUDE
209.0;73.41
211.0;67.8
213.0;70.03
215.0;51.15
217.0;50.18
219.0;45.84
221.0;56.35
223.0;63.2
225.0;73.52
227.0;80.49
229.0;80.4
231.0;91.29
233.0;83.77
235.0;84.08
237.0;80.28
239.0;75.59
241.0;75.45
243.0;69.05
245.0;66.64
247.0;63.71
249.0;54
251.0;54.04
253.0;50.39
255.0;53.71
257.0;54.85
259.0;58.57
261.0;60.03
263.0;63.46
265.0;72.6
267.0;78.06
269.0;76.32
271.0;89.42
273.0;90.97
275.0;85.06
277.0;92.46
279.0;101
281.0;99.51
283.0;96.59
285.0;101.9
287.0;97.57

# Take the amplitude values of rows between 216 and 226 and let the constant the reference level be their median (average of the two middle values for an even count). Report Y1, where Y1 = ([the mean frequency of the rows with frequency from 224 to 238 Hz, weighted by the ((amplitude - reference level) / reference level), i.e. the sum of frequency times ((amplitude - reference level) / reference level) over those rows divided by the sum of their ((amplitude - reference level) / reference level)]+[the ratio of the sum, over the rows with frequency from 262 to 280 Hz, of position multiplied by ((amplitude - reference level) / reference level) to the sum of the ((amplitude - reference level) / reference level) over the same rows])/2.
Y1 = 252.2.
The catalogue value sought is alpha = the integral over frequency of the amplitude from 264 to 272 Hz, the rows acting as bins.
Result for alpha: 633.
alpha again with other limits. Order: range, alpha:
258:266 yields 509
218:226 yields 478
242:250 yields 507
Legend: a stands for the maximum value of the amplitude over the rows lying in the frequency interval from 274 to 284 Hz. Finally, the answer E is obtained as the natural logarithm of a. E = 4.6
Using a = 101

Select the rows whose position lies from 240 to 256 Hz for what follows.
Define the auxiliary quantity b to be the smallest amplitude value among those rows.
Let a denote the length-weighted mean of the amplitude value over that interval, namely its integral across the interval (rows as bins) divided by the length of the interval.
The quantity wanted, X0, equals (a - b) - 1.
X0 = 9.5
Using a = 61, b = 50.39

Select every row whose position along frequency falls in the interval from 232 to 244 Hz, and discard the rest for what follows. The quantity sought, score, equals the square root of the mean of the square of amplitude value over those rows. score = 78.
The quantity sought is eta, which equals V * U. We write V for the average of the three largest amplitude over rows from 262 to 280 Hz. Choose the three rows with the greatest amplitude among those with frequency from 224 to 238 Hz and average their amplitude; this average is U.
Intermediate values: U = 86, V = 95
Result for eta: 8190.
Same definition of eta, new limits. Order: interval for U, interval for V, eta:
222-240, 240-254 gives 6079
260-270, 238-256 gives 5551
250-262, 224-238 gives 4994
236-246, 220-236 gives 6660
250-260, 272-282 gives 5451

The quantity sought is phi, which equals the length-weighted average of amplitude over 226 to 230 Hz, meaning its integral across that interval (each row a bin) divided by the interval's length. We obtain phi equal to 80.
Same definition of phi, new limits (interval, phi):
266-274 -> 84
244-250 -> 61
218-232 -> 70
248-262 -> 55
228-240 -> 83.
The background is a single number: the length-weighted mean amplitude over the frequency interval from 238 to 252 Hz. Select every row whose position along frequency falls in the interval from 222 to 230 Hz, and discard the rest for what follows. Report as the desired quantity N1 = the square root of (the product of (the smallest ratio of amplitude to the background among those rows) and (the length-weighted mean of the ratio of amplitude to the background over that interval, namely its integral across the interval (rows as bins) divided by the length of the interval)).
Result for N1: 1.0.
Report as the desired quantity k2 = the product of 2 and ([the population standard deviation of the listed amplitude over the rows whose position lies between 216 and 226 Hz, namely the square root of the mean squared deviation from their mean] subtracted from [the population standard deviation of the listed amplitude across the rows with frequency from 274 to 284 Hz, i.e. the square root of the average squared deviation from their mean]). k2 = -8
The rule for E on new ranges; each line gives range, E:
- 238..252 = 4.3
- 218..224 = 4.1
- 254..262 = 4.1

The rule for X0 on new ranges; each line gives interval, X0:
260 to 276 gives 16.0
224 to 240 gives 6.7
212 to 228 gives 14.5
